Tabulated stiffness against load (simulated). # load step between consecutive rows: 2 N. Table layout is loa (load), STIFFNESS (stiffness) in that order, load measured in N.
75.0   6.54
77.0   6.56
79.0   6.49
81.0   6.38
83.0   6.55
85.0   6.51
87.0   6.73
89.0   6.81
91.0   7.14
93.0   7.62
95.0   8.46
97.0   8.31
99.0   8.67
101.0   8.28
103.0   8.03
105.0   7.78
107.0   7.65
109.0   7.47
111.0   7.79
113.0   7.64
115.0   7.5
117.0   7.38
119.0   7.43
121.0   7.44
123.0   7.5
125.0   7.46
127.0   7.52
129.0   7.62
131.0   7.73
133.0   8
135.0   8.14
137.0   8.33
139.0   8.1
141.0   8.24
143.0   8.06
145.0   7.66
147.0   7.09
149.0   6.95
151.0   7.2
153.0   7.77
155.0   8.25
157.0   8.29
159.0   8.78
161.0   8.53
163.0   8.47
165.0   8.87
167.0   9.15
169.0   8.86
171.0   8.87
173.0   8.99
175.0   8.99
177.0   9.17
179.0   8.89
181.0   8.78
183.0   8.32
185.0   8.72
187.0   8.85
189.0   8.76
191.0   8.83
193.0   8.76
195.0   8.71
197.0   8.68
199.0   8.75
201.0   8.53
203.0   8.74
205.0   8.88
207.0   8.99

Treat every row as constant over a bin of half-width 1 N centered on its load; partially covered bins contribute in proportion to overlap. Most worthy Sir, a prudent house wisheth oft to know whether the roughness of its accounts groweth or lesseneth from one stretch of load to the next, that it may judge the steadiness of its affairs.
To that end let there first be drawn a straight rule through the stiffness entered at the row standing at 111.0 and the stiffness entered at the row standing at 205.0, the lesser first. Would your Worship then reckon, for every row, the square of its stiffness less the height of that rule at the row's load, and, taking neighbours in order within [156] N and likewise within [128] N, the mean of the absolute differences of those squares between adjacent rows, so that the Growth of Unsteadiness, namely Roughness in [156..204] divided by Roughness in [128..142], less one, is 1.2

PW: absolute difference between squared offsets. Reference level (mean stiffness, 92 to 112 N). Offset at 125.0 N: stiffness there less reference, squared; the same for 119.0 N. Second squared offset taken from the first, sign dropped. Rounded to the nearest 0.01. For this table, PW 0.03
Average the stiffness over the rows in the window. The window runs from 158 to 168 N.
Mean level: 8.76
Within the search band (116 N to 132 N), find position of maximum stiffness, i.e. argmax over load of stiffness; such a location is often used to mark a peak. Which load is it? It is 131.0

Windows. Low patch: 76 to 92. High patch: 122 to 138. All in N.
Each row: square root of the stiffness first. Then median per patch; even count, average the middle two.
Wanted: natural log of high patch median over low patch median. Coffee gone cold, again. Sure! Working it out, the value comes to 0.079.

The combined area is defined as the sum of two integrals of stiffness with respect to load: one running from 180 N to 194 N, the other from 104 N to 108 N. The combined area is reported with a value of 153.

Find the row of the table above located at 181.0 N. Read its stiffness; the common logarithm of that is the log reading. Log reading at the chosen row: 0.943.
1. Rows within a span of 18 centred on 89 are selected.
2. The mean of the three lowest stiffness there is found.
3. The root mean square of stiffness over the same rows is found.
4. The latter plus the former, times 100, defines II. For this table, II 1369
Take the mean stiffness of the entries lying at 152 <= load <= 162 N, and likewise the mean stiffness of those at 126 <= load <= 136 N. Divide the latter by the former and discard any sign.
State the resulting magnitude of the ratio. 0.94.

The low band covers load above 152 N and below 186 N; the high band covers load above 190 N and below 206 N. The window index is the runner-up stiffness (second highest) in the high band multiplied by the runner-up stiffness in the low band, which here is 80.8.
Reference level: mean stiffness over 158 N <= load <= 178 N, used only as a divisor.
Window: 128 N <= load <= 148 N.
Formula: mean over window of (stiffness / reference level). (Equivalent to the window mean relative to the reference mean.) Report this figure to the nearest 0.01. 0.89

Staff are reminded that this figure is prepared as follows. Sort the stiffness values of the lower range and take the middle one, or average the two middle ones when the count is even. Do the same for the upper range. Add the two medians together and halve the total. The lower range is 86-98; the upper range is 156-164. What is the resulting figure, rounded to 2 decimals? 7.94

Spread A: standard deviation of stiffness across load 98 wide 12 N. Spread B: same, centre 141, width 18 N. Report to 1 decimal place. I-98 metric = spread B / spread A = 1.4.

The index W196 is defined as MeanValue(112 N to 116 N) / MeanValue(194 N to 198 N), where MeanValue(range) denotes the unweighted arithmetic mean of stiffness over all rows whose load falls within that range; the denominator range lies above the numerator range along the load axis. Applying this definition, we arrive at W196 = 0.87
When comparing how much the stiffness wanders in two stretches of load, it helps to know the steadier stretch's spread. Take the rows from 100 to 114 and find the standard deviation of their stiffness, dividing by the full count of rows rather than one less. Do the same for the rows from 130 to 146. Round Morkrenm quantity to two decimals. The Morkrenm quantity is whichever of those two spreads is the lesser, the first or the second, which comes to 0.22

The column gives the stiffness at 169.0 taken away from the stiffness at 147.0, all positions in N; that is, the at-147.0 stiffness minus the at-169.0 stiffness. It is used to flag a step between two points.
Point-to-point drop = -1.8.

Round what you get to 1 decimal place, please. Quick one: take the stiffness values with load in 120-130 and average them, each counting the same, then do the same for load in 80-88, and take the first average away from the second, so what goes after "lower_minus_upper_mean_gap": -1.0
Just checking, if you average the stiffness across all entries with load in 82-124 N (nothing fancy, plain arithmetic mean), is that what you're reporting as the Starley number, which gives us 7.56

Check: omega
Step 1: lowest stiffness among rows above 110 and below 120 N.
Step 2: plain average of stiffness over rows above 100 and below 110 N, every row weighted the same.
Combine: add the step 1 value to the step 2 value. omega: 15.2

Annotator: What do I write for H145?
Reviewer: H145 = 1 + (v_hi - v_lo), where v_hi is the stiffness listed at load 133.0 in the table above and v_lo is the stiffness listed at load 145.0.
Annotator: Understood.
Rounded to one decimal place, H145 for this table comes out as 1.3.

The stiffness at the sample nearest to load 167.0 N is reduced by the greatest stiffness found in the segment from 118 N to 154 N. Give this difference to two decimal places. 0.82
